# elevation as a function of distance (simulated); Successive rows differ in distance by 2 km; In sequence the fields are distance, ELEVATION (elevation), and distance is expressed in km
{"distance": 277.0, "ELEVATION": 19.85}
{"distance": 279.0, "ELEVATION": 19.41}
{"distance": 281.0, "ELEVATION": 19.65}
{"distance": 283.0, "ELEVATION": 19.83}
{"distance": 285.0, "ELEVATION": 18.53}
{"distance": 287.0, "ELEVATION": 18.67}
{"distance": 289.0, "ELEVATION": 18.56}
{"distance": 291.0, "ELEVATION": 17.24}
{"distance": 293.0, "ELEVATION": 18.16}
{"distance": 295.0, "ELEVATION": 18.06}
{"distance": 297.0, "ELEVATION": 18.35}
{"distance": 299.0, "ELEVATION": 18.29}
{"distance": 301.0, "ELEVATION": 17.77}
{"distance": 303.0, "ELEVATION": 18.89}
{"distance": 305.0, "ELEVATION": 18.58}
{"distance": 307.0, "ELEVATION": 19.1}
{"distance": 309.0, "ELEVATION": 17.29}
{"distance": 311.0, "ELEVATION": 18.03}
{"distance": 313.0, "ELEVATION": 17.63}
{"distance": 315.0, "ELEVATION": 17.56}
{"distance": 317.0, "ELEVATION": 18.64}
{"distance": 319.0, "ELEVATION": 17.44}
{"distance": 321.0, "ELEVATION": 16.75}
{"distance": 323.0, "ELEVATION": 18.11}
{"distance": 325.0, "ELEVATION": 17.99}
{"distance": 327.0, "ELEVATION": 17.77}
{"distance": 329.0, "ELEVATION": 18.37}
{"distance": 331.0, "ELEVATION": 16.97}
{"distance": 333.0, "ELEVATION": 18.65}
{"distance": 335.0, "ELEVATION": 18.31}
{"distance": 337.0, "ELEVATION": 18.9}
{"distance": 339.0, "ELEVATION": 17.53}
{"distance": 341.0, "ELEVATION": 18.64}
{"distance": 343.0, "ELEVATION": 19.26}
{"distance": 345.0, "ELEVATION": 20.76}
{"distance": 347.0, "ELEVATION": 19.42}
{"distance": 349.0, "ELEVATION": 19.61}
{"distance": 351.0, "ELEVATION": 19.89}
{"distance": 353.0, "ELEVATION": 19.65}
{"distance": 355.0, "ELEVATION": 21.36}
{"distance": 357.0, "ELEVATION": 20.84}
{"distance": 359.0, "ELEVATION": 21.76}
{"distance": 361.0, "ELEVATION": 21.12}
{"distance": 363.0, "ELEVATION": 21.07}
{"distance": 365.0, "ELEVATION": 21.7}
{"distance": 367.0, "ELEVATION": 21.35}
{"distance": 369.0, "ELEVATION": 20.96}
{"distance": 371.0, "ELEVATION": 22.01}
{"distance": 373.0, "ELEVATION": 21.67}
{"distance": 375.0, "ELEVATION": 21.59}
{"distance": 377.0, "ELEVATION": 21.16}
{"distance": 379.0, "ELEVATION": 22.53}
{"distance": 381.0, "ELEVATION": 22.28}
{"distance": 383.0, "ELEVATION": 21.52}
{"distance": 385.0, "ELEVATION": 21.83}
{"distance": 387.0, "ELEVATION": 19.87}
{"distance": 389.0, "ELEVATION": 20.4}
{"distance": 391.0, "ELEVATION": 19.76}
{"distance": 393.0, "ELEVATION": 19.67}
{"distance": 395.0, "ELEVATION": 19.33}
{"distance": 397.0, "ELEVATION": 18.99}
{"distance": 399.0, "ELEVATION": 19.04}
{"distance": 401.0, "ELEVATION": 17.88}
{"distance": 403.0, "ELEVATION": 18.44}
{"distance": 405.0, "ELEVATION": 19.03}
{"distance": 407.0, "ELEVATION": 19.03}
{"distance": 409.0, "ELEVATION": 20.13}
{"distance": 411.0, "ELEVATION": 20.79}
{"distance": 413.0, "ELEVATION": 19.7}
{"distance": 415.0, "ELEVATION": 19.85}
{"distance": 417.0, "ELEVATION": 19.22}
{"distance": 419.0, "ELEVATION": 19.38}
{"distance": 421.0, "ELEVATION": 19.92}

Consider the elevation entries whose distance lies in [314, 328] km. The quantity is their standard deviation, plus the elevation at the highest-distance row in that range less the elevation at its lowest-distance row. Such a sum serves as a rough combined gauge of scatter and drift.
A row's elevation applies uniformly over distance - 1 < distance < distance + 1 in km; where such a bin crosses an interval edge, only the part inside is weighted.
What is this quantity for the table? 0.8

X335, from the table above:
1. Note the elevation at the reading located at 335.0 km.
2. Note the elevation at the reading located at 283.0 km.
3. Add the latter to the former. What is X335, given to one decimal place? 38.1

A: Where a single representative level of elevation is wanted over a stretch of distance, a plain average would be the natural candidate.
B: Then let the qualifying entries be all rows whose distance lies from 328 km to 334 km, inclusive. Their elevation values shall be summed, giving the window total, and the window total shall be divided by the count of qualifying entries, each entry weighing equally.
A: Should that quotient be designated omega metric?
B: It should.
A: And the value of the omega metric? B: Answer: 18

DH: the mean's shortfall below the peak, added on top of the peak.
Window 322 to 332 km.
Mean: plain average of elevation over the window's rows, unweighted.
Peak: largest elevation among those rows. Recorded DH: 19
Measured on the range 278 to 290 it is 21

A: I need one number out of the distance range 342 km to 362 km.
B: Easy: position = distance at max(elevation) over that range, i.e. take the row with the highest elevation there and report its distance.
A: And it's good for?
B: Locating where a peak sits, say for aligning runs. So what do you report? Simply 359.0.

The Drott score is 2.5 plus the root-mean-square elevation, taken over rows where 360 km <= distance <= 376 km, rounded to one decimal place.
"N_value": 23.9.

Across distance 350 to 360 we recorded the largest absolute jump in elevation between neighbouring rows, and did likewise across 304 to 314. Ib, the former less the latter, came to -0.10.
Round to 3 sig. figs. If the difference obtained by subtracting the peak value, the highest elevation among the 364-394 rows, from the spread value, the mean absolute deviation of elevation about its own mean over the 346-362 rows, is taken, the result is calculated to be -21.7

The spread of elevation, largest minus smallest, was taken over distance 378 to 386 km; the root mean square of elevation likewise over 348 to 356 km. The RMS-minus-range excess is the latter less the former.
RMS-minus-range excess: 19.1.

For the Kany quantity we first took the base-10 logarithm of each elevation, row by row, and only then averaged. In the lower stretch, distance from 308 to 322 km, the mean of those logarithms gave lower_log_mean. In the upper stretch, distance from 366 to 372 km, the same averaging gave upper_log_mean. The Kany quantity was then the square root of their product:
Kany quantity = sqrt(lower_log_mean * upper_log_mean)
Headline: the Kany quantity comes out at 1.29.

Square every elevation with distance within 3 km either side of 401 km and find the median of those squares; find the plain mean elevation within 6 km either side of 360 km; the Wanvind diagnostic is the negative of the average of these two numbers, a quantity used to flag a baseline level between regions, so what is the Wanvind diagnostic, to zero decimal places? -181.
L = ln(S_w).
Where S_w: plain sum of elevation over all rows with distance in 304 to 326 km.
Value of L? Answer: 5.28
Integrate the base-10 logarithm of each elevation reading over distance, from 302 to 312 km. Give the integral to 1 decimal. 12.6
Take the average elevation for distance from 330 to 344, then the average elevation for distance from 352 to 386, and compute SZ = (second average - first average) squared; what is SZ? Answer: 10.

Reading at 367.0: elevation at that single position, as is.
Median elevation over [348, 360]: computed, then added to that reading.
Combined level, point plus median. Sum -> 41.7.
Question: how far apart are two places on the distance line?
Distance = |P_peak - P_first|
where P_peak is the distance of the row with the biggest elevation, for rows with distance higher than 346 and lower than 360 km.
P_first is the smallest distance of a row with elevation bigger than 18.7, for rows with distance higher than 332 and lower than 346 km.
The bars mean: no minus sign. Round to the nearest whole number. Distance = 22 km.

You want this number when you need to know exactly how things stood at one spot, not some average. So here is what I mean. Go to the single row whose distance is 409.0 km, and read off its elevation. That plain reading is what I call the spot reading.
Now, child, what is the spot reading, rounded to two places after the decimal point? 20.13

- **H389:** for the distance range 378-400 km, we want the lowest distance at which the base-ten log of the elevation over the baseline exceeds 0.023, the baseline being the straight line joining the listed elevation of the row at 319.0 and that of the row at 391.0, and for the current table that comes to 379.0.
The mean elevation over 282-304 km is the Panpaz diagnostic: 18.4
